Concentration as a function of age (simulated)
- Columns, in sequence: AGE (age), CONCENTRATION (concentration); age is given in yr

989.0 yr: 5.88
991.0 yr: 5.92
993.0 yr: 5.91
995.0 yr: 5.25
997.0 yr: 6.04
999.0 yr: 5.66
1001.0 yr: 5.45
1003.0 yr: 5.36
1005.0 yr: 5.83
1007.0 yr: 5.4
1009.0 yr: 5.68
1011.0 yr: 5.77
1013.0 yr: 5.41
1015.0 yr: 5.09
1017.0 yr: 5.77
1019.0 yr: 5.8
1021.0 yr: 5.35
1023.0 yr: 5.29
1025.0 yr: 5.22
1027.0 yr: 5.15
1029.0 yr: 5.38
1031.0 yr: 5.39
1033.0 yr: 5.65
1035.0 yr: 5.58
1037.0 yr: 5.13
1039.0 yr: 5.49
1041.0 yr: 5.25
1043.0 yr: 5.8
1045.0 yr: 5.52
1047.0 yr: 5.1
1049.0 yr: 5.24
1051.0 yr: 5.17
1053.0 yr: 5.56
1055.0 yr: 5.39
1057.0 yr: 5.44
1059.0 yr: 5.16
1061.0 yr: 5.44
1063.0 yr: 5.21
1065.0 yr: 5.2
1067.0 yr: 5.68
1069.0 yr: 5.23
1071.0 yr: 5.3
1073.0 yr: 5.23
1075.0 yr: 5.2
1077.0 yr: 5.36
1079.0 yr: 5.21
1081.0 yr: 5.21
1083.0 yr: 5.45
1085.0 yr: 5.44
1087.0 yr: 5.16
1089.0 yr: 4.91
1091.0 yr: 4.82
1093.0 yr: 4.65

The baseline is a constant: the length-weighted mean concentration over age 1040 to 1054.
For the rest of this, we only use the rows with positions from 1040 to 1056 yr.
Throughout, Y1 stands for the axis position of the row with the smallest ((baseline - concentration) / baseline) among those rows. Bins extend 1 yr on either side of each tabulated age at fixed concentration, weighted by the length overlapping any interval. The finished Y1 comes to 1043.0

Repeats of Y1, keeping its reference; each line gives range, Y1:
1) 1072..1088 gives 1083.0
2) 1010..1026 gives 1019.0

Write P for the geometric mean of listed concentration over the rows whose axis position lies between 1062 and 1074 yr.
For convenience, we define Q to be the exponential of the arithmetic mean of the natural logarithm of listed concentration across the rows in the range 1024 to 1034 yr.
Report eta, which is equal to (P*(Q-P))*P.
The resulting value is 1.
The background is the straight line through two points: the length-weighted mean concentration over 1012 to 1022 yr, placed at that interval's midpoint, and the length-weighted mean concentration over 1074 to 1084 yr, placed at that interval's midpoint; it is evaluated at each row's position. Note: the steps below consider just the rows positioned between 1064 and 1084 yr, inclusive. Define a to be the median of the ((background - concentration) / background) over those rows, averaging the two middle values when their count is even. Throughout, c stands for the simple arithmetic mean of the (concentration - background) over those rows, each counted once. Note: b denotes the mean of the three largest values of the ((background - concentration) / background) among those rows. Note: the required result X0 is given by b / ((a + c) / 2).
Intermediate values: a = 0.014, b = 0.020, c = 0.01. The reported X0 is 2.1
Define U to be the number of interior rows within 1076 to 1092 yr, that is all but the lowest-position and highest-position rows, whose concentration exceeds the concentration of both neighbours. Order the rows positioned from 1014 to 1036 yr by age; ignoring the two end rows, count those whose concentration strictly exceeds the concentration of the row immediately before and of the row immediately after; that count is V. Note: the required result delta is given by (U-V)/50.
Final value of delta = -0.02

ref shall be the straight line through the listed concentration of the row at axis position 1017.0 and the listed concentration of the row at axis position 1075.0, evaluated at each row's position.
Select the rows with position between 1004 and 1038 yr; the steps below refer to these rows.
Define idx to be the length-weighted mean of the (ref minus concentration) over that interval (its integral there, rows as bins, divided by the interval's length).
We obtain 0.27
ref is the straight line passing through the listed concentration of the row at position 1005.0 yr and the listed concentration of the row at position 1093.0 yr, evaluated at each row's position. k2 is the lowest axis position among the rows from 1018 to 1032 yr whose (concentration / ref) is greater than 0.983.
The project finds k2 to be 1019.0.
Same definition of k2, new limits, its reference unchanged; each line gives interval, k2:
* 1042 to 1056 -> 1043.0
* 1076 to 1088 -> 1077.0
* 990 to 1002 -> 991.0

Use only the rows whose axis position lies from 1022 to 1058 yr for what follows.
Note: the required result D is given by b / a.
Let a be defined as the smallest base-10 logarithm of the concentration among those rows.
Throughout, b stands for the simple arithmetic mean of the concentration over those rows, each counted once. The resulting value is 7.60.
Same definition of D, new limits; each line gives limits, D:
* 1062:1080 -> 7.39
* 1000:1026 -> 7.77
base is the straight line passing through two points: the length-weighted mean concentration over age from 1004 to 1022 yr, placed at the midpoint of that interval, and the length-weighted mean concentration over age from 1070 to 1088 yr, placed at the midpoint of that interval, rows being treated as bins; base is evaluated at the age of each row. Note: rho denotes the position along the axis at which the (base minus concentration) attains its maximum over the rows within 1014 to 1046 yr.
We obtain 1015.0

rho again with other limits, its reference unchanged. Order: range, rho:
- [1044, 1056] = 1047.0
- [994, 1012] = 995.0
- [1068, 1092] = 1091.0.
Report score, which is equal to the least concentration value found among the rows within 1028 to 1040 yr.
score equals 5.13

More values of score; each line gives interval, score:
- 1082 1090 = 4.91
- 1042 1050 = 5.1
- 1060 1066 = 5.2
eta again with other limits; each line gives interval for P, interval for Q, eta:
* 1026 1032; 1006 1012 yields 9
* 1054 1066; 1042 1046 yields 10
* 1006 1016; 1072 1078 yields -6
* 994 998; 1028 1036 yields -4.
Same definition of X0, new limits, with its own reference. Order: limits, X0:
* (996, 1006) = 0.1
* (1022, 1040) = -1.6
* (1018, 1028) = -1.2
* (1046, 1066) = -1.9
